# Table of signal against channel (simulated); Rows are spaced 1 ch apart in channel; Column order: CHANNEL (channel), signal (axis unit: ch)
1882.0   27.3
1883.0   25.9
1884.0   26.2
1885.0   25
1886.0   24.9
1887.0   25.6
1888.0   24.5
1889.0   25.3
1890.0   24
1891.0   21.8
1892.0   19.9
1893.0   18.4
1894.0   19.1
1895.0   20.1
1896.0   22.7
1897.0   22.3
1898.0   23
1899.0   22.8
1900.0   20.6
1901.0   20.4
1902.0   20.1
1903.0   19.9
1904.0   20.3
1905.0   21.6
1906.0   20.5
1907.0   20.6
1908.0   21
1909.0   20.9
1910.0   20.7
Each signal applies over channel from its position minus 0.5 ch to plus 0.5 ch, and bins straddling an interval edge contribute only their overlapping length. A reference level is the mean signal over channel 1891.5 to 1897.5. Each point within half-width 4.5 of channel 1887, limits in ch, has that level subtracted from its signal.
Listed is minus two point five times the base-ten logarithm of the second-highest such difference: -1.8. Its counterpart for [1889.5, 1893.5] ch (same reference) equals -0.4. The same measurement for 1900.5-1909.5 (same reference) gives 0.6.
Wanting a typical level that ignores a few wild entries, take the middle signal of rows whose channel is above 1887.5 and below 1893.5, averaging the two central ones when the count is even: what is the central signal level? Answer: 22.9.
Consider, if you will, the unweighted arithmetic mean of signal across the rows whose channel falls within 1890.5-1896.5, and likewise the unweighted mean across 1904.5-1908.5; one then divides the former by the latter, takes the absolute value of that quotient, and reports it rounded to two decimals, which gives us 0.97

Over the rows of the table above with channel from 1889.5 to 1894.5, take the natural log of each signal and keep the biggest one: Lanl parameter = 3.18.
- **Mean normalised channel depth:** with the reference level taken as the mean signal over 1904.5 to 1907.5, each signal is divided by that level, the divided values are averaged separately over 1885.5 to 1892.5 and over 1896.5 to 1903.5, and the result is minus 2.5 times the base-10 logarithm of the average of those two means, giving -0.080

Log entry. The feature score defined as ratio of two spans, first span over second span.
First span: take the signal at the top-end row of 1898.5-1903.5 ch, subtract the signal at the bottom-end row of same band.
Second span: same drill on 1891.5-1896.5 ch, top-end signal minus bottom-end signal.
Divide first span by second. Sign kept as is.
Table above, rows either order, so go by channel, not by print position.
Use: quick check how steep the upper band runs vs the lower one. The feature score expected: -1.0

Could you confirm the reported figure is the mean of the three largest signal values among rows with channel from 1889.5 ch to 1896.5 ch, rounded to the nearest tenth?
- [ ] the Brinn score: 22.8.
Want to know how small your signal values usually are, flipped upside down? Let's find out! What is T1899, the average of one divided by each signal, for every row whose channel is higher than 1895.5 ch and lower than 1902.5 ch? 0.0462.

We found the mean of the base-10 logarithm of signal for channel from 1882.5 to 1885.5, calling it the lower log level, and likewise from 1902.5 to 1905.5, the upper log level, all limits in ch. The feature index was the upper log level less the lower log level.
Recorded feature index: -0.10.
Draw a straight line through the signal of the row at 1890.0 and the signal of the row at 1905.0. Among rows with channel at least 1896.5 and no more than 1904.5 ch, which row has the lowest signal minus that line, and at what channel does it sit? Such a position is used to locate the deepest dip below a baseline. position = 1903.0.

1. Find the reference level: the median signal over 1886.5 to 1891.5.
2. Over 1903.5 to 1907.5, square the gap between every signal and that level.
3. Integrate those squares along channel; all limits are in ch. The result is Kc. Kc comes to 57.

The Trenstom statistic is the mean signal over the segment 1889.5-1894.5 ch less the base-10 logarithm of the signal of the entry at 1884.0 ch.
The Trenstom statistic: 19.2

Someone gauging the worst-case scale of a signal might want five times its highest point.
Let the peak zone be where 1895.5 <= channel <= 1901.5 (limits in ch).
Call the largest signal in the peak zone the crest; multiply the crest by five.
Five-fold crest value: 115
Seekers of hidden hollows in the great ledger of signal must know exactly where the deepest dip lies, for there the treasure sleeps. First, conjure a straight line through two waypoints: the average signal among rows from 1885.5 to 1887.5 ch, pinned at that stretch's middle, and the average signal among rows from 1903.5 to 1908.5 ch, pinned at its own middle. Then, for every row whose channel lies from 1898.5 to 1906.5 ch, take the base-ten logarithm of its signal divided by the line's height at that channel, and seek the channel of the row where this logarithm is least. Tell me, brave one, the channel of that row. 1902.0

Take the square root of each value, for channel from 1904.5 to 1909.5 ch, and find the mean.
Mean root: 4.6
